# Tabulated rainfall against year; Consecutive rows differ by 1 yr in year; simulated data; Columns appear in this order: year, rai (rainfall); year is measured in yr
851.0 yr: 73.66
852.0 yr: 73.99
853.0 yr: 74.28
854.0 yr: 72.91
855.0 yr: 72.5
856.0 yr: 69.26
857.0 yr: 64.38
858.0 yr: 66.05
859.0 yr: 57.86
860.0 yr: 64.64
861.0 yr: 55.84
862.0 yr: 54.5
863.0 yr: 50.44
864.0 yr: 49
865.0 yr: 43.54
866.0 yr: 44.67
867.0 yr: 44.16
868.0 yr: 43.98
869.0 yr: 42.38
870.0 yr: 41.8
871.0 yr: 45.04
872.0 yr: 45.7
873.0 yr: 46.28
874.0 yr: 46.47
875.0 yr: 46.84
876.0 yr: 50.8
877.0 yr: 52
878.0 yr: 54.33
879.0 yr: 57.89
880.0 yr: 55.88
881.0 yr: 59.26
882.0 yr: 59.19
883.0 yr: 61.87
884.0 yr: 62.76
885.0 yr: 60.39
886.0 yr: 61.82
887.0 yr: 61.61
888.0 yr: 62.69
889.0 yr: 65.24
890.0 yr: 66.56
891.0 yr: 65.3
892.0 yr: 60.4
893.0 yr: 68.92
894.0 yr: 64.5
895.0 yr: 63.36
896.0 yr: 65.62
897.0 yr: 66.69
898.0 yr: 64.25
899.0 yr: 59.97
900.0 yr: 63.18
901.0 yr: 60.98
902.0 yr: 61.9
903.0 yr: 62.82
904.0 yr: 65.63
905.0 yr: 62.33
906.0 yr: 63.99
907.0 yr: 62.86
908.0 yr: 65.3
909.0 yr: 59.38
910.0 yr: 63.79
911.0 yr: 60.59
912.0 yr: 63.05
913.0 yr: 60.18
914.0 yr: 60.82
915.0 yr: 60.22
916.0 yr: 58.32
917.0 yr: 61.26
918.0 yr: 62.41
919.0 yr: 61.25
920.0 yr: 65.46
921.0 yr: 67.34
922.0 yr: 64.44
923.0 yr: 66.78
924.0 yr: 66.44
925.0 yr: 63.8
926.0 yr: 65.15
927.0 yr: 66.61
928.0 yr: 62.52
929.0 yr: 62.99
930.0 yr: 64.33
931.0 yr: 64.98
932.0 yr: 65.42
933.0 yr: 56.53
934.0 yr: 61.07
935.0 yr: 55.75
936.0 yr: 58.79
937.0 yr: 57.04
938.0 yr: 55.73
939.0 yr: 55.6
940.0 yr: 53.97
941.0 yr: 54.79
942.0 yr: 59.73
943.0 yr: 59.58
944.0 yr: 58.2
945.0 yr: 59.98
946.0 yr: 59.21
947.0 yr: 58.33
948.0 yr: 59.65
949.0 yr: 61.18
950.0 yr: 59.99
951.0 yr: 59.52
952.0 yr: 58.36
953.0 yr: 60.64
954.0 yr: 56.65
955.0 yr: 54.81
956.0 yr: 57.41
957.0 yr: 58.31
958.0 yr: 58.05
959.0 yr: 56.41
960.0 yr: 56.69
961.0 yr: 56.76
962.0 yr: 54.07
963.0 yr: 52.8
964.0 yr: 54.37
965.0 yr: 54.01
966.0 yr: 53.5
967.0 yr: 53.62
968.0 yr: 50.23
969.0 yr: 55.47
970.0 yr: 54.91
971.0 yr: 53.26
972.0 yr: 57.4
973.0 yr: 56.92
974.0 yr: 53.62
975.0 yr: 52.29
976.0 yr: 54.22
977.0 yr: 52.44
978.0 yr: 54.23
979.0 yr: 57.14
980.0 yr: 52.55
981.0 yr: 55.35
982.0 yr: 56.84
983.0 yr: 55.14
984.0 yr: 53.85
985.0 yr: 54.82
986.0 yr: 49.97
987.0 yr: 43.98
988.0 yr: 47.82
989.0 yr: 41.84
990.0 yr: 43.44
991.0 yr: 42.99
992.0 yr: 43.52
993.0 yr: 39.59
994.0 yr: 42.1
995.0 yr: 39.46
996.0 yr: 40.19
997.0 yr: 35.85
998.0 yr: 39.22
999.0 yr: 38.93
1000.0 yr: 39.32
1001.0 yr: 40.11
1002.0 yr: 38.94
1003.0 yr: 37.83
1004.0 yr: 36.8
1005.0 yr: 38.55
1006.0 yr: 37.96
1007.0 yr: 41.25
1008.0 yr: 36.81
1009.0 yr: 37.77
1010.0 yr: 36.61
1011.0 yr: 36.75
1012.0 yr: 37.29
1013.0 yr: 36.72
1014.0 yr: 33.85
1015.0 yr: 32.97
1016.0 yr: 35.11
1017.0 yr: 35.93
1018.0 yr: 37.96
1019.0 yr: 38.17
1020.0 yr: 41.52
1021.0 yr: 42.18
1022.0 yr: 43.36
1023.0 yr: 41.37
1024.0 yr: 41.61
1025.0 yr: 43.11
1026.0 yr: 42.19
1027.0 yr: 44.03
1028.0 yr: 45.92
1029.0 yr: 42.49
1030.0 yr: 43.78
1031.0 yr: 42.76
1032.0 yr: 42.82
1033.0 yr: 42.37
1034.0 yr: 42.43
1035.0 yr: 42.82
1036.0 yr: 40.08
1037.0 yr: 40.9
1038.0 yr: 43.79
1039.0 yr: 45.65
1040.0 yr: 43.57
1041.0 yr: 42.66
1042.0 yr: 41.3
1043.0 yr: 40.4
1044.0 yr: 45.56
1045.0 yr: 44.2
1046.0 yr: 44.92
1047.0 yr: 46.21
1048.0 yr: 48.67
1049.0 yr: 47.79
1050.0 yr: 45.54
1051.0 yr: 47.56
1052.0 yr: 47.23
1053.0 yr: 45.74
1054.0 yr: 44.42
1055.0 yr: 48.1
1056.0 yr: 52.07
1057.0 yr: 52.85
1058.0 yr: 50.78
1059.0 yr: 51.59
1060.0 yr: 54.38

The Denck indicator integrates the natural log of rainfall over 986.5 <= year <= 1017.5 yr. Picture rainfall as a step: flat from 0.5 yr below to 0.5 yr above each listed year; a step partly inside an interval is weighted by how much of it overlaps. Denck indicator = 113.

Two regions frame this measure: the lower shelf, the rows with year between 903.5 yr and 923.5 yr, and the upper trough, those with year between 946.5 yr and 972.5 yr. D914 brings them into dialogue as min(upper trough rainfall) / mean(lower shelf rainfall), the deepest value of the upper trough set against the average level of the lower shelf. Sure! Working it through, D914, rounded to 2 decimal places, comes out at 0.80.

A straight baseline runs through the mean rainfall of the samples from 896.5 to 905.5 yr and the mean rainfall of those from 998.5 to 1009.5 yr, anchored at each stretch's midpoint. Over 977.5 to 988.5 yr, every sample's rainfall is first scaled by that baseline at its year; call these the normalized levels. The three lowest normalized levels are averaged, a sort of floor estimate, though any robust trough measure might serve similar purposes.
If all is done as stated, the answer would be 1.11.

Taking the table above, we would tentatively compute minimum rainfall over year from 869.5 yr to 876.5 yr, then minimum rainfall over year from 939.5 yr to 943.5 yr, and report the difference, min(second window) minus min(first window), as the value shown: 12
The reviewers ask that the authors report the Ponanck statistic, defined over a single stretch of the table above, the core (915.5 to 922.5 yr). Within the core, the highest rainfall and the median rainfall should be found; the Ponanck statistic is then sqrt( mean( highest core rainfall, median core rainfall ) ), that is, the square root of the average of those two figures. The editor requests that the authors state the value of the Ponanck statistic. 8.1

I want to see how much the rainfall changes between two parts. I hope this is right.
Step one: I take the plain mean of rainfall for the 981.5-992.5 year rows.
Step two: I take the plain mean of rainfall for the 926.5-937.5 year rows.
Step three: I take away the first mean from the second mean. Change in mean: 13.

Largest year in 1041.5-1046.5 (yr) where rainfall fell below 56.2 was 1046.0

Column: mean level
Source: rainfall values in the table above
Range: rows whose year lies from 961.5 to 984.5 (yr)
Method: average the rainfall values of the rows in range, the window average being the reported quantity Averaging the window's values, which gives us 54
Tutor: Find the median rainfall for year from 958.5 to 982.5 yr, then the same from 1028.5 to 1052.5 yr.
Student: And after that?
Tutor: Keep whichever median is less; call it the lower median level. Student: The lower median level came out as 43.7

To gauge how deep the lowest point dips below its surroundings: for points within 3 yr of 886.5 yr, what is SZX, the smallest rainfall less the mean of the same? -2.0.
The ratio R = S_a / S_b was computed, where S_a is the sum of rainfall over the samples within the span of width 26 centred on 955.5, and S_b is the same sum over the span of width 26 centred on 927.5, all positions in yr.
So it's 0.92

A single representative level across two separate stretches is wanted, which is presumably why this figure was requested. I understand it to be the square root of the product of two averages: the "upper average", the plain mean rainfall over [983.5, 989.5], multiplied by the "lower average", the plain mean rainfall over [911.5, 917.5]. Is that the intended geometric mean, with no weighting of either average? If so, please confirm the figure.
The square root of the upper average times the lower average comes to 54.4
